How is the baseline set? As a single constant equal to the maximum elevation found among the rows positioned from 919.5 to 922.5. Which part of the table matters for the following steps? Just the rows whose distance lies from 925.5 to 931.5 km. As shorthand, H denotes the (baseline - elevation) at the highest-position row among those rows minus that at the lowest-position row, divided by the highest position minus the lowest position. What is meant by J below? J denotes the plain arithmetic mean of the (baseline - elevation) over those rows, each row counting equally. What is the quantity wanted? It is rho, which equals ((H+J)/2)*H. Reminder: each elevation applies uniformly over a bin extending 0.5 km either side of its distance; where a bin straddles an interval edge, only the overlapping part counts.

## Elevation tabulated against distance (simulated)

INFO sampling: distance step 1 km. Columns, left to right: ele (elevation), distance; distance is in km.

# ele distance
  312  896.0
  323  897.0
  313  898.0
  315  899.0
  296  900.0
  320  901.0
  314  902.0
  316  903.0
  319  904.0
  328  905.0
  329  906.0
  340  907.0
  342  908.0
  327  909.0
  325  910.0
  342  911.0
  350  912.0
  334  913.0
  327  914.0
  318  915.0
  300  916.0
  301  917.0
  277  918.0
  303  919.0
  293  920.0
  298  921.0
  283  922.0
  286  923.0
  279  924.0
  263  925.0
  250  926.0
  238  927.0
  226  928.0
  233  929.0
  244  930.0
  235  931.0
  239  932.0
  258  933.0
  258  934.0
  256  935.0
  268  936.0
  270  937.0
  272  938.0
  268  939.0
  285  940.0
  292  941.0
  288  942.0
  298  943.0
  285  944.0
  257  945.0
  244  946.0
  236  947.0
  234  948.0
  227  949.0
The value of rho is 95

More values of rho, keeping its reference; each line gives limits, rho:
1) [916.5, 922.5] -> 16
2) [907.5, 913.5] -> -30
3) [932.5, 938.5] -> -44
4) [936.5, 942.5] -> -27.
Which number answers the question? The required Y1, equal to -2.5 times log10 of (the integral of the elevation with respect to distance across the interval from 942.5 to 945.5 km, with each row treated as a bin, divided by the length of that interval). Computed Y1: -6.12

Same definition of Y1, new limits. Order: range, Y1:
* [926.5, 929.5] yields -5.92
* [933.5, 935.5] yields -6.02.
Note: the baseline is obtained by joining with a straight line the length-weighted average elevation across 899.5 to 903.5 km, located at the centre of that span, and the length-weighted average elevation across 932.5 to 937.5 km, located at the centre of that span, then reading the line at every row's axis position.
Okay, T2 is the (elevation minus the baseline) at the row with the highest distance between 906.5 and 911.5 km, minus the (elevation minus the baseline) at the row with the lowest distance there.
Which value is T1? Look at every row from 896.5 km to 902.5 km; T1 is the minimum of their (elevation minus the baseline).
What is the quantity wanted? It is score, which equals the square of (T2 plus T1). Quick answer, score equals 96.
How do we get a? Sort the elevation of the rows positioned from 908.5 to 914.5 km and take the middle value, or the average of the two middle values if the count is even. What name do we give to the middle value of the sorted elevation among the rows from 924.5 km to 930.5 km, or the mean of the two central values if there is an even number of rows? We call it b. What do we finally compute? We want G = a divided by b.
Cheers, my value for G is 1.37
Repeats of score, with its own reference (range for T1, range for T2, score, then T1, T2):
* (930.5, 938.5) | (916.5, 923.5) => 1524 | -33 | -6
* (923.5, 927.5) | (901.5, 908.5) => 1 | -36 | 37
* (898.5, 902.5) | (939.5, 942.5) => 138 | -18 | 6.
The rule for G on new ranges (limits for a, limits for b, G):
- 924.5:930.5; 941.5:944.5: 0.84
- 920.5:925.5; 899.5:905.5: 0.89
